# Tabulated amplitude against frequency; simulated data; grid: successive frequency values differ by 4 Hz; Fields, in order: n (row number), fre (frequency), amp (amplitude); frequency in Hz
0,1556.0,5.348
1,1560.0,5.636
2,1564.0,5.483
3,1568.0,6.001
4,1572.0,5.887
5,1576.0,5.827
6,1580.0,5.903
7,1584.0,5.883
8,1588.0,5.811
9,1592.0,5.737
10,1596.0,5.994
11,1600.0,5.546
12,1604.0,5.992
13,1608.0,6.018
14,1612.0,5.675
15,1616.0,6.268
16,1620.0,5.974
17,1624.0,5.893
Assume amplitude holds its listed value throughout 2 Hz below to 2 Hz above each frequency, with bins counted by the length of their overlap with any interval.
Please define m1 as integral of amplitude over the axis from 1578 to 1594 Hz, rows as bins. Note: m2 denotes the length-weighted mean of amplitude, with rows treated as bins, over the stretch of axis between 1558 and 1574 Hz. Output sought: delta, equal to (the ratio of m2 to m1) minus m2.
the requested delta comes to -5.69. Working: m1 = 93.3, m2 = 5.75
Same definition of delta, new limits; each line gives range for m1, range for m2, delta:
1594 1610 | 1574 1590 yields -5.79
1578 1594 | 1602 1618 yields -5.92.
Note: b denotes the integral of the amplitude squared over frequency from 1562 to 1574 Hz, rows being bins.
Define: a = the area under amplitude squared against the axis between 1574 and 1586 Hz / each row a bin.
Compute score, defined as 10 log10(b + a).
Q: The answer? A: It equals 29.1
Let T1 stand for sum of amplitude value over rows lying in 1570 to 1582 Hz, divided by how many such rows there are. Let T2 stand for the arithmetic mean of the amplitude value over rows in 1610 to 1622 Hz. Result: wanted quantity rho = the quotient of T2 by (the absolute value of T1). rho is 1.017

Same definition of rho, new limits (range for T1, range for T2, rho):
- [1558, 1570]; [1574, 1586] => 1.029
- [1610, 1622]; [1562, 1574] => 0.970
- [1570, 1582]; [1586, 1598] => 0.996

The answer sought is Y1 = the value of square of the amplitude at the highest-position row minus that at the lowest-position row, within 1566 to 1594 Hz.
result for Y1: -3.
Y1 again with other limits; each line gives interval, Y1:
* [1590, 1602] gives -2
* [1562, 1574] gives 5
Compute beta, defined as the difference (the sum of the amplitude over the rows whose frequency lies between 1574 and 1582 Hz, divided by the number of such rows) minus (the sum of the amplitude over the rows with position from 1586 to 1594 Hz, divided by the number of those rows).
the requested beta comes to 0.09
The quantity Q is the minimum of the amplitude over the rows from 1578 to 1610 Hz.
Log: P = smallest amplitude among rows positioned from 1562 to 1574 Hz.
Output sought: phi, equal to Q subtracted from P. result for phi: -0.06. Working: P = 5.483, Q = 5.546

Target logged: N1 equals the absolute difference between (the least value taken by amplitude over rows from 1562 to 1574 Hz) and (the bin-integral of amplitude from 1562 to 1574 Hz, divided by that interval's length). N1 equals 0.31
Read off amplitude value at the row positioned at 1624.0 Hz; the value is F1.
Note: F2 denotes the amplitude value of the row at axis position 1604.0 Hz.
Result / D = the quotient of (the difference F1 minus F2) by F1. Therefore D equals -0.017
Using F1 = 5.893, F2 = 5.992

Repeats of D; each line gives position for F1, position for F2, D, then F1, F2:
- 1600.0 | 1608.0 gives -0.085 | 5.546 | 6.018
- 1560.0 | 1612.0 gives -0.007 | 5.636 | 5.675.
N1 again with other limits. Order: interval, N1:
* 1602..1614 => 0.22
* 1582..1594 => 0.07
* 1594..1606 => 0.30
